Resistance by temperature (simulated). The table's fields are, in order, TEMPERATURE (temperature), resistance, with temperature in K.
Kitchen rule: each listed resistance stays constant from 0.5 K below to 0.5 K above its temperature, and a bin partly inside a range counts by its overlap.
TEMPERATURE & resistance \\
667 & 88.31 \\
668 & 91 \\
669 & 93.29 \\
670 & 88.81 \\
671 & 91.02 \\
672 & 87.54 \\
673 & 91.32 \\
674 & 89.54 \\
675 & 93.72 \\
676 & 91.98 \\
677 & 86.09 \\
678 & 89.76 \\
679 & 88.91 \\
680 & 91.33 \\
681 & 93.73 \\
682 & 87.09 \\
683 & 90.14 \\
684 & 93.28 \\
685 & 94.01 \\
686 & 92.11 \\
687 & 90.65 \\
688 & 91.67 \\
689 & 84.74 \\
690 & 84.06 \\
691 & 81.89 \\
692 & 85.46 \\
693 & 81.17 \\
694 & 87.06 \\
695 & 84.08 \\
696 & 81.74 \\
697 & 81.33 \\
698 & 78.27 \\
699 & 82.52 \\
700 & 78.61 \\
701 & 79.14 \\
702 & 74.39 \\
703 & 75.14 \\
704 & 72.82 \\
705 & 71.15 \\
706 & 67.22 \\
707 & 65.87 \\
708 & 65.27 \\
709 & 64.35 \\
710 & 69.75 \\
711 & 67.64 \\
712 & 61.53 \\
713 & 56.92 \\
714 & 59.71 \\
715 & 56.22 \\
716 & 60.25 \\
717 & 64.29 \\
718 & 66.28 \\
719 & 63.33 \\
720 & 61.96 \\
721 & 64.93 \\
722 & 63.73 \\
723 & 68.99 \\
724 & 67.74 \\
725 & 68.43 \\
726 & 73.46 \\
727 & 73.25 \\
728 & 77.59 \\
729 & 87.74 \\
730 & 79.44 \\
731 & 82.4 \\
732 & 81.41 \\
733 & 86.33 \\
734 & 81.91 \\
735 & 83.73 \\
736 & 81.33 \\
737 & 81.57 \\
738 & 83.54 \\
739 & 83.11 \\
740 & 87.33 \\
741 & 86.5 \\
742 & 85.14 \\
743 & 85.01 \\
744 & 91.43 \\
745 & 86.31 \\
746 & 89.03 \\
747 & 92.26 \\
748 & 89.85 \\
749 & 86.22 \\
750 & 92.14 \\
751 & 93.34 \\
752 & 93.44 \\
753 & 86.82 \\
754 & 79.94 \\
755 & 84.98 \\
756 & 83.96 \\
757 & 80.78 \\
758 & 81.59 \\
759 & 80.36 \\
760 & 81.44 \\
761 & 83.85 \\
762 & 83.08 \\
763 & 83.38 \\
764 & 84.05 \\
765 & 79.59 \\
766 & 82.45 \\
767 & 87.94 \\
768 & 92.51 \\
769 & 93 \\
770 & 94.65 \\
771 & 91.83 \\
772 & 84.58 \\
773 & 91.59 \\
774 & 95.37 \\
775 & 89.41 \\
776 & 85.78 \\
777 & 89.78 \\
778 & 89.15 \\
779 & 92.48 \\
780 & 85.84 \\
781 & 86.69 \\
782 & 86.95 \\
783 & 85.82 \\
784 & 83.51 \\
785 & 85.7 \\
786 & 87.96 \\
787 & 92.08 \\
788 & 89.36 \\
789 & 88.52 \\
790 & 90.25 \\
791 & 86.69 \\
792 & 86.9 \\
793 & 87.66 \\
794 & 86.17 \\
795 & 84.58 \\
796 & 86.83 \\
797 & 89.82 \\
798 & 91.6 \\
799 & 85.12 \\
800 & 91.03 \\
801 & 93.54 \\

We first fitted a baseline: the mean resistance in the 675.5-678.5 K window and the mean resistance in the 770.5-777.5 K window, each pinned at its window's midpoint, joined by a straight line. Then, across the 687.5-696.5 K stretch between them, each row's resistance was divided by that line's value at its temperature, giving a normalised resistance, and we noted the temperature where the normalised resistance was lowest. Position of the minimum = 693 K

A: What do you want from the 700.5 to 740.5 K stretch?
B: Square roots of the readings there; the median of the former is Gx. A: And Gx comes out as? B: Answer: 8.39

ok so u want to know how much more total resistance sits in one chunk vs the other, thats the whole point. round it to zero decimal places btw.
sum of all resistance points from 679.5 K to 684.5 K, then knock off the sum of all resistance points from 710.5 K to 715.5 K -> 154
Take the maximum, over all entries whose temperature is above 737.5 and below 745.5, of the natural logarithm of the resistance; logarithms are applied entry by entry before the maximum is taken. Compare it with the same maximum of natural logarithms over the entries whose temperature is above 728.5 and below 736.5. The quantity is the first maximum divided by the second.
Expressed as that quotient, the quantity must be 1.01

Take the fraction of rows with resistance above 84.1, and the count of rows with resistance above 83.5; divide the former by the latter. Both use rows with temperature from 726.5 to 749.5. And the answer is 0.037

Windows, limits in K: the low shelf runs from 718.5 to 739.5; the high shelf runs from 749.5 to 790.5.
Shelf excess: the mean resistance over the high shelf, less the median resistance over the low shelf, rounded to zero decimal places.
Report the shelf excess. 8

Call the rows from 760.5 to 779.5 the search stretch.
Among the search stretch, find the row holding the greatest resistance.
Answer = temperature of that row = 774 K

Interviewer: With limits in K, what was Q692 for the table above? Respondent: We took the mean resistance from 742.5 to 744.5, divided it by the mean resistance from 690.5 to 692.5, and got 1.05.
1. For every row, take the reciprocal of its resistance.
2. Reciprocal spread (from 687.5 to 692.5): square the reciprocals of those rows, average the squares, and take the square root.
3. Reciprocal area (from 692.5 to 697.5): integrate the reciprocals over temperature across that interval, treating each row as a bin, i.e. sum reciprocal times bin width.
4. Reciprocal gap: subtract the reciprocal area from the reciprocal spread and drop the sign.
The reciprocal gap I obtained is 0.0485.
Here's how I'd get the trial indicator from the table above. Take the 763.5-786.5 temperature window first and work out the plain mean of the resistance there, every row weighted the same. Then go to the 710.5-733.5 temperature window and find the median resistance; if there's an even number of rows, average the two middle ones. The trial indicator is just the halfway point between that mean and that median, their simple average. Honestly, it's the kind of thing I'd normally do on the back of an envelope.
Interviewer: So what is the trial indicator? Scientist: 77.9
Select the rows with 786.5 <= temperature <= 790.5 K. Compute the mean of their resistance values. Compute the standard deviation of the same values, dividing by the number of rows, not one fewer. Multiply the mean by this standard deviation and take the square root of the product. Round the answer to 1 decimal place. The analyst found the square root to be 10.9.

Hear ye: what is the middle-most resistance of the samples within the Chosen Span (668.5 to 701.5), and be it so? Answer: 88.8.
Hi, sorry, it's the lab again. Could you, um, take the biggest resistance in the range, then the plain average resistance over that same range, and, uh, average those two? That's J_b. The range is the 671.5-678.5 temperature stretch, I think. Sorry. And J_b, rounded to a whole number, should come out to 92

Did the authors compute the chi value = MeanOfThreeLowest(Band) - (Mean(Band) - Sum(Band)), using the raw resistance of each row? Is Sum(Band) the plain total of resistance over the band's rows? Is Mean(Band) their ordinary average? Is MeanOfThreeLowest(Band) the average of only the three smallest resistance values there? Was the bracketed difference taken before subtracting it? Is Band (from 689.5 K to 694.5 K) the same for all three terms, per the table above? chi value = 418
